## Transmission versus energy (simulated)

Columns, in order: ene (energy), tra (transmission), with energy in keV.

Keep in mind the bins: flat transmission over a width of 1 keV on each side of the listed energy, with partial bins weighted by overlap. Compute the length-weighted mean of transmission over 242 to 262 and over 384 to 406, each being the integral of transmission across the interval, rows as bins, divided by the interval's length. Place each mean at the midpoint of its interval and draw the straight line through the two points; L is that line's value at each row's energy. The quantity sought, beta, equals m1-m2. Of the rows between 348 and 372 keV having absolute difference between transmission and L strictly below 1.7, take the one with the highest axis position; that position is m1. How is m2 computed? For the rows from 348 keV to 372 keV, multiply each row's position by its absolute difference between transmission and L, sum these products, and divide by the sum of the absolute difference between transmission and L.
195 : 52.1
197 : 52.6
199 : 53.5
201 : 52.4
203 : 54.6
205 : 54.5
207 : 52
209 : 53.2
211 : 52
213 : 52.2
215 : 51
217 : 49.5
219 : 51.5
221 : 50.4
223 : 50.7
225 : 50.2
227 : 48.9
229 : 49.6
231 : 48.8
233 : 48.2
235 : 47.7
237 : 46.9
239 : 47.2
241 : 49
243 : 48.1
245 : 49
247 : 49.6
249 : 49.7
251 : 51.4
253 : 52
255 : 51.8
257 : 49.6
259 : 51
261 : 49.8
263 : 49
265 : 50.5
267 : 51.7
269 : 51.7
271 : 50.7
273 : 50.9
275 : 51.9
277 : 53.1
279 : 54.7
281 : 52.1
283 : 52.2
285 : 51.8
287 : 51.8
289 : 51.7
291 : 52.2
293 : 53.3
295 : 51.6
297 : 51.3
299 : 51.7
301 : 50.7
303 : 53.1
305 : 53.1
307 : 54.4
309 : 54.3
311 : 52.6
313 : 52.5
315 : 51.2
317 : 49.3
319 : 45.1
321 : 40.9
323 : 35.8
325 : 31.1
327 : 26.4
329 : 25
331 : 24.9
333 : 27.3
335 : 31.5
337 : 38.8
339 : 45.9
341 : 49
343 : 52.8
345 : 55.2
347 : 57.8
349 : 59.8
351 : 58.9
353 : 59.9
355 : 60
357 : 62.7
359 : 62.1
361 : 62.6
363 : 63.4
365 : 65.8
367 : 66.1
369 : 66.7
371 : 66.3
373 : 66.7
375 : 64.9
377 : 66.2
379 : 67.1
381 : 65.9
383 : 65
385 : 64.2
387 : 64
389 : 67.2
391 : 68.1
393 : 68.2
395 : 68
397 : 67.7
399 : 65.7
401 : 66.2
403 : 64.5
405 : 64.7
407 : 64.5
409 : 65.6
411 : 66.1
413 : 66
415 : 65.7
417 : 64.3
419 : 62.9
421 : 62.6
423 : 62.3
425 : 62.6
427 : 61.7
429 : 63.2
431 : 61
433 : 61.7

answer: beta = 1.0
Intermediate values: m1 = 363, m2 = 362.0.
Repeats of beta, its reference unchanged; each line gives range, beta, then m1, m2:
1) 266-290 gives 1.9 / 283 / 281.1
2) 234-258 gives 10.3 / 257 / 246.7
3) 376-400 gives 11.3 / 399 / 387.7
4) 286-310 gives -5.3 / 293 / 298.3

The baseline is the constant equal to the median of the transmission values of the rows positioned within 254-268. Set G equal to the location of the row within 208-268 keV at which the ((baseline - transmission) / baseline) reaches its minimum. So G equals 209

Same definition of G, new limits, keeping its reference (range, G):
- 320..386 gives 379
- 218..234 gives 219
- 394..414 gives 395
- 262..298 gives 279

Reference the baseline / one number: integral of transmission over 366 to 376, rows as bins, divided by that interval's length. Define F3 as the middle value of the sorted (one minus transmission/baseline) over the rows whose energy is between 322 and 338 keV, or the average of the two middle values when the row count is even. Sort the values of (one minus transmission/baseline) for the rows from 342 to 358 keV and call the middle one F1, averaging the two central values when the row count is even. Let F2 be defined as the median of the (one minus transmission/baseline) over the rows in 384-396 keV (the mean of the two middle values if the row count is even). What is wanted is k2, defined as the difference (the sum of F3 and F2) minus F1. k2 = 0.43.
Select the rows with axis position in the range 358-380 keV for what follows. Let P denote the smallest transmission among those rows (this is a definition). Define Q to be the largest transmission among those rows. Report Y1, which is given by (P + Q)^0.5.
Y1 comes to 11.4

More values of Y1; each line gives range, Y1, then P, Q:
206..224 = 10.1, 49.5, 53.2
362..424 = 11.4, 62.3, 68.2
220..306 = 10.1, 46.9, 54.7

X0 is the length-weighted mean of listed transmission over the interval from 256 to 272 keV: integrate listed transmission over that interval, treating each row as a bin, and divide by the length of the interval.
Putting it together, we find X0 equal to 50.5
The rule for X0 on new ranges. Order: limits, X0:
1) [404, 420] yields 65.0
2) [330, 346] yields 40.7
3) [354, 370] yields 63.7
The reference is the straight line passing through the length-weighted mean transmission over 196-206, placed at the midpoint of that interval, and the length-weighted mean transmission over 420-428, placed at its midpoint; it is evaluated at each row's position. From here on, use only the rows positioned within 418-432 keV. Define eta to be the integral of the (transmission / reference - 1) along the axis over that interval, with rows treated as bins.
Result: 0.0 keV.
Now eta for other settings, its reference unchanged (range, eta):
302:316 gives -1.1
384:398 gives 1.3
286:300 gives -1.3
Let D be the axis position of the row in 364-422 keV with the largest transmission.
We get 393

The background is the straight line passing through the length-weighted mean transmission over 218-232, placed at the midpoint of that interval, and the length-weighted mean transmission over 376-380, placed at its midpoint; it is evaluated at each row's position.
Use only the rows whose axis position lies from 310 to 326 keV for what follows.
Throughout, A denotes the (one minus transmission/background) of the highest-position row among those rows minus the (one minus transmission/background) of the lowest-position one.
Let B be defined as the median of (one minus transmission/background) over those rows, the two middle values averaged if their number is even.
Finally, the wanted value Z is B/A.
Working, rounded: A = 0.38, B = 0.21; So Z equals 0.6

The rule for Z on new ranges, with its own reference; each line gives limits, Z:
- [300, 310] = -1.9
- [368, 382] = -0.2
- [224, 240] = 0.5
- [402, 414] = -9.6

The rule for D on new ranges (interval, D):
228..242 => 229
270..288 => 279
